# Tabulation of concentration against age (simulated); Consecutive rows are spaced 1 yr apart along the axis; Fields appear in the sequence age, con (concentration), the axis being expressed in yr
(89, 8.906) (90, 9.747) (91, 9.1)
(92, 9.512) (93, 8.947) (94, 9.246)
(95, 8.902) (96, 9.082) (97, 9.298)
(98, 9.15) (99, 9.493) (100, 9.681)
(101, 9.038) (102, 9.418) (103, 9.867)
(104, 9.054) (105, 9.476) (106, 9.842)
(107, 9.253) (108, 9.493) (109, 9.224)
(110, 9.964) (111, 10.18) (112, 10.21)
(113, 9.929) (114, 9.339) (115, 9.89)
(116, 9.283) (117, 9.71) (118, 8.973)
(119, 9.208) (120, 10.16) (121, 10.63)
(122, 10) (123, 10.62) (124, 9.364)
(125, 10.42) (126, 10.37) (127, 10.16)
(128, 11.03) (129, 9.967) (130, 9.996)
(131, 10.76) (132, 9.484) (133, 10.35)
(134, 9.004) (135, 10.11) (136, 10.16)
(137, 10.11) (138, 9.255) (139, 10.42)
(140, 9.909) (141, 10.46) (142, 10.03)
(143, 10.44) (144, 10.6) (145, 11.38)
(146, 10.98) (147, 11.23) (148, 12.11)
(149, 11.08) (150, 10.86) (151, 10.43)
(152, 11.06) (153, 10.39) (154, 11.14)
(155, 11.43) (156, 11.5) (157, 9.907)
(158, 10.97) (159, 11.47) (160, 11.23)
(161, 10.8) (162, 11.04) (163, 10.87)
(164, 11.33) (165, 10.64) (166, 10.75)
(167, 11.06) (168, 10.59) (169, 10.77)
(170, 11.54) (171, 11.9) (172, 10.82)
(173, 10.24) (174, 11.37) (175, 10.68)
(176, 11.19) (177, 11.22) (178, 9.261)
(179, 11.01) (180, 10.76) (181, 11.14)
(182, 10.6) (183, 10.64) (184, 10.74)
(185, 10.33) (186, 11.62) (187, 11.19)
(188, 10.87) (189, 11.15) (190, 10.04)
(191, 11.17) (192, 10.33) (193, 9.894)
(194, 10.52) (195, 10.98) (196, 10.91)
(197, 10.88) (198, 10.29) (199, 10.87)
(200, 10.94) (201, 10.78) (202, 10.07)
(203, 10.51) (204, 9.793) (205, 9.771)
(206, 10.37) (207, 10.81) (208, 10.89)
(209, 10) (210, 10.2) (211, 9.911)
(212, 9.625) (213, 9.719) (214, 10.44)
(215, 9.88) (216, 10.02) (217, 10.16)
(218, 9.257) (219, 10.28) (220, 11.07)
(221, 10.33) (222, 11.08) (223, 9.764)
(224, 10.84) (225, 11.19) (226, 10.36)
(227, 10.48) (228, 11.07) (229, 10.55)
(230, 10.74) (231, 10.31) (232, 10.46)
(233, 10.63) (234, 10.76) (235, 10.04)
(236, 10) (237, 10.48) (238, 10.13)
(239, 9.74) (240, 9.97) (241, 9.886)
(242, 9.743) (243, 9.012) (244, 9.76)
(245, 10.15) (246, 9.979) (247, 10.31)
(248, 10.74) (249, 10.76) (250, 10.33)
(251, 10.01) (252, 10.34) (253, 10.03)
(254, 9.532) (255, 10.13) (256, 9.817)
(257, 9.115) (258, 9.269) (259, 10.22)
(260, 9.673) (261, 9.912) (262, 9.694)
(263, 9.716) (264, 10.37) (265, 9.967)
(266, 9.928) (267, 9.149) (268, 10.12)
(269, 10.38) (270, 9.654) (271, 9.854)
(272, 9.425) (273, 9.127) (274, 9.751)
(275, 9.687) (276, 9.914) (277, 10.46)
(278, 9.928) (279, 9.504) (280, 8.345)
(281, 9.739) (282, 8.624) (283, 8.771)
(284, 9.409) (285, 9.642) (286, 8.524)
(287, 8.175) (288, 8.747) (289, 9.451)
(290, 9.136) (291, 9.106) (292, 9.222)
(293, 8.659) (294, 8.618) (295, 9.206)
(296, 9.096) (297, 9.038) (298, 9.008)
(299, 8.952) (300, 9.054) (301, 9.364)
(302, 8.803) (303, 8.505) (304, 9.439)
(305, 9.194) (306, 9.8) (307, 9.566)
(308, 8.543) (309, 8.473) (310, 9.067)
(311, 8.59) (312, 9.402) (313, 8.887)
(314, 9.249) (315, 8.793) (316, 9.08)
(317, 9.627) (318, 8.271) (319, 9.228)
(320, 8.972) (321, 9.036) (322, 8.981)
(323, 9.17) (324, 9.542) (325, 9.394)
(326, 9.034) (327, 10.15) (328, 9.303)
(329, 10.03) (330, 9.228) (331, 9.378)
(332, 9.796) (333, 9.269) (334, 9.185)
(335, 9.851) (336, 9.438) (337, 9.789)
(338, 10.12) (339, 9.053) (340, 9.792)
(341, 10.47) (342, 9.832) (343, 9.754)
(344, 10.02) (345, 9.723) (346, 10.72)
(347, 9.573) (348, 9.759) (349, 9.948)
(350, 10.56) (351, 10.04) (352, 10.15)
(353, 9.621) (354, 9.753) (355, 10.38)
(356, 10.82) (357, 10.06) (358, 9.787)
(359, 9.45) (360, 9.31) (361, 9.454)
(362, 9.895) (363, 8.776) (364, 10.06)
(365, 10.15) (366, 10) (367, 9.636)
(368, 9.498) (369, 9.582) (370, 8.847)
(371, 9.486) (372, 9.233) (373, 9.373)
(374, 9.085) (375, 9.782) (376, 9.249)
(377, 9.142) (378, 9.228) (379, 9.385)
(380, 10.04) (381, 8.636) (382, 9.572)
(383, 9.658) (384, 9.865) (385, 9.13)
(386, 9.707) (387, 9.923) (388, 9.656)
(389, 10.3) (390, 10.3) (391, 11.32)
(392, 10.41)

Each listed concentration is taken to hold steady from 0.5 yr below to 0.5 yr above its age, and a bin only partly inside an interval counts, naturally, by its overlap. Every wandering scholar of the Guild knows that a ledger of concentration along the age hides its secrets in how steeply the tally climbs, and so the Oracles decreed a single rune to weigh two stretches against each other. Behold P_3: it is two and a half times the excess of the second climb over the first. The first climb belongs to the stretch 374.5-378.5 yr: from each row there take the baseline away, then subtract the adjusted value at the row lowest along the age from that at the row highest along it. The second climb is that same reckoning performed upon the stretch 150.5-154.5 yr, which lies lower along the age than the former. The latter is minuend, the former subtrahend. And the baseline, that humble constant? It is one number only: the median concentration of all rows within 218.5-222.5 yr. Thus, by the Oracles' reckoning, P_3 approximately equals 3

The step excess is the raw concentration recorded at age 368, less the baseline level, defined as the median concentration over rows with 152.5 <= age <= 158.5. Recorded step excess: -1.6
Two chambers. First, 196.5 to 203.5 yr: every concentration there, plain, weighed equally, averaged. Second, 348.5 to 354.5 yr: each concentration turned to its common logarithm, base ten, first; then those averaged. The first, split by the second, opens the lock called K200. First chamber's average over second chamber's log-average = 10.6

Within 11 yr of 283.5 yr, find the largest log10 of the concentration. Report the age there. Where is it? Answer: 277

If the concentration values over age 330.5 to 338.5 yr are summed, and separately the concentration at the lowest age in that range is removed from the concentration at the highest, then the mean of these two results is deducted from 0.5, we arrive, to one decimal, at -38.3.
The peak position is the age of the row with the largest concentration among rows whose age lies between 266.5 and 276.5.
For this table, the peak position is 269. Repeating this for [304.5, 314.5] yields 306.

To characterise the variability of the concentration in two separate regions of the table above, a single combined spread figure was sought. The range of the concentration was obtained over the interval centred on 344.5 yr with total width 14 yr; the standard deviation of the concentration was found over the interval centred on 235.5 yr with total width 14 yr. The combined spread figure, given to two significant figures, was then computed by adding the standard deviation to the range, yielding 2.0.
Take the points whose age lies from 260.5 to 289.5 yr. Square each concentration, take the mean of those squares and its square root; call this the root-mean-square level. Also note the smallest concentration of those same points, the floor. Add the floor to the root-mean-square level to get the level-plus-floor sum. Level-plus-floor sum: 17.7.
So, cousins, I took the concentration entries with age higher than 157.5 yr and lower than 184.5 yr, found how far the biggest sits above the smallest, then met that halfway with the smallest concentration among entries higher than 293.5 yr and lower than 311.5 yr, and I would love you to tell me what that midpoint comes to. 5.56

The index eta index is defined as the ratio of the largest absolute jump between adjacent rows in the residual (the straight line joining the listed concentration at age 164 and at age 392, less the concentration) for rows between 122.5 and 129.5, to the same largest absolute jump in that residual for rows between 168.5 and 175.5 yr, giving 1.10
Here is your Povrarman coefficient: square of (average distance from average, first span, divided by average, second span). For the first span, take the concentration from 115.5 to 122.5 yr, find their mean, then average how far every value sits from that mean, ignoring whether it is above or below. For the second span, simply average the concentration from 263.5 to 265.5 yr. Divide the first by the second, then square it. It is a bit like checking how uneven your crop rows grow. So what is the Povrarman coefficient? 0.0022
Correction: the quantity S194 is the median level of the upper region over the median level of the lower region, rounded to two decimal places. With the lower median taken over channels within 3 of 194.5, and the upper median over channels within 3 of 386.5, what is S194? 0.91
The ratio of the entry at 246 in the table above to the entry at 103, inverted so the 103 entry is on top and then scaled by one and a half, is 1.48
